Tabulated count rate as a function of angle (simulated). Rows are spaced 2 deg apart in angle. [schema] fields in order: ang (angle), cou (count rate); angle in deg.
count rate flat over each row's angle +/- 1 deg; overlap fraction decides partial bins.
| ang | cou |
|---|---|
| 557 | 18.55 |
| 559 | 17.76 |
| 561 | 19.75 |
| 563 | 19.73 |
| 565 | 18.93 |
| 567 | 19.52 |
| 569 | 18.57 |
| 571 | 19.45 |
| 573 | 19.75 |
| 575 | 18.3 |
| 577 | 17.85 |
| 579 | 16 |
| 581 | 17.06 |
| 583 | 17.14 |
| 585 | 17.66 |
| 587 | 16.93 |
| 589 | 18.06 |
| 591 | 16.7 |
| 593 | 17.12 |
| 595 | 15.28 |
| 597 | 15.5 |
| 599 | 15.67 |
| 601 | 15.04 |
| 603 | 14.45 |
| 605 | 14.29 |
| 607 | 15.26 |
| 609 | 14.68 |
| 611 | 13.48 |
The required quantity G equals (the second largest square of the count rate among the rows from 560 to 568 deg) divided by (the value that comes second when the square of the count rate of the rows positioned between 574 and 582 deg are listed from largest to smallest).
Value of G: 1.2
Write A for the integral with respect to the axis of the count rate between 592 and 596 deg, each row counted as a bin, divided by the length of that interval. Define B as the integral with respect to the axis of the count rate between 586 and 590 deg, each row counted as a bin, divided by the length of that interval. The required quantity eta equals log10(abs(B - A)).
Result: 0.11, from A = 16.2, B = 17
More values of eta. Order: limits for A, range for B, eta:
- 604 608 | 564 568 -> 0.65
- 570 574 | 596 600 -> 0.60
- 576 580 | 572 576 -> 0.32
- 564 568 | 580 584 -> 0.33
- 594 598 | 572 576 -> 0.56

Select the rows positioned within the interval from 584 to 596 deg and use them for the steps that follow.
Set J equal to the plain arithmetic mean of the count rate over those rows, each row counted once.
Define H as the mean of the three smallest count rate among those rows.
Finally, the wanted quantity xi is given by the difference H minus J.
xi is -0.655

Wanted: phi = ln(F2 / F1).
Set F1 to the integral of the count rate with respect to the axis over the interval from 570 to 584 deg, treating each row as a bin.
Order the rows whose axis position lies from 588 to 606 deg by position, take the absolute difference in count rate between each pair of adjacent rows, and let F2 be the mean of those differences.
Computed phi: -5.92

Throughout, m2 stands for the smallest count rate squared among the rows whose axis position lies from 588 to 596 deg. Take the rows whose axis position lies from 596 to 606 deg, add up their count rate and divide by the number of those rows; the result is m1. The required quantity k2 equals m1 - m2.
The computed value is -218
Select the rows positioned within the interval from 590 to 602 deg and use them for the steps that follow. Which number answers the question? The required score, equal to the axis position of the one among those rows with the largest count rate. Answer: 593 deg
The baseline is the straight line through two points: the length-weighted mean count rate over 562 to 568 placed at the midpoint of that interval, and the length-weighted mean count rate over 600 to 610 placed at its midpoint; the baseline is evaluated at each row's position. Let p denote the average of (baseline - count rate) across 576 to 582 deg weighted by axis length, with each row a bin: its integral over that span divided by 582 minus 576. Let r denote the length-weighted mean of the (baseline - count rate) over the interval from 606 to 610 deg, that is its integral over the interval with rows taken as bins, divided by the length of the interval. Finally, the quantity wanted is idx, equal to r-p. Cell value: -1.4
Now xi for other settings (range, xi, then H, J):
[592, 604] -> -0.587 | 14.9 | 15.5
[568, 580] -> -0.937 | 17.4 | 18.3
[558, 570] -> -0.623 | 18.4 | 19.0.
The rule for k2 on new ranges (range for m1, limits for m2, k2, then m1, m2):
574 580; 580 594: -262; 17.4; 279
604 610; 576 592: -241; 14.7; 256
